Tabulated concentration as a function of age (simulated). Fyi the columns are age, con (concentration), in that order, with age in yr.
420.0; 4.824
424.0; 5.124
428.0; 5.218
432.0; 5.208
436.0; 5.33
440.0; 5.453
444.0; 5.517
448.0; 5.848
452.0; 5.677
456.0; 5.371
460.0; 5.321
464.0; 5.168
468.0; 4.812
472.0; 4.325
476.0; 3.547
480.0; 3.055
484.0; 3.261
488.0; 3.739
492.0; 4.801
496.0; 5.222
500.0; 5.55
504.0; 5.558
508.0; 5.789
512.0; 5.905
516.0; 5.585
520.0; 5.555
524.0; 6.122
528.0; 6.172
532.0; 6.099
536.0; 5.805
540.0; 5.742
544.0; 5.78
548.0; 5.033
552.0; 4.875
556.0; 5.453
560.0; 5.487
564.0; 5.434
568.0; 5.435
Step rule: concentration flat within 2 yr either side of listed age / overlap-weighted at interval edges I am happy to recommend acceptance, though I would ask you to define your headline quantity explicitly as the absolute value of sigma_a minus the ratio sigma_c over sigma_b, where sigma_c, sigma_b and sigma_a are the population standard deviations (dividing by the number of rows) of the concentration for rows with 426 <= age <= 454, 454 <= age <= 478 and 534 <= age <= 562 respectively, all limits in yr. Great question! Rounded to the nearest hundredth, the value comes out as 0.00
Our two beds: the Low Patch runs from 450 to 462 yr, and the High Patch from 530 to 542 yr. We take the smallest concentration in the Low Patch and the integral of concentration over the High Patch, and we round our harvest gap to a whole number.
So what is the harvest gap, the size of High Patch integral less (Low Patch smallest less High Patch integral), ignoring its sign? 136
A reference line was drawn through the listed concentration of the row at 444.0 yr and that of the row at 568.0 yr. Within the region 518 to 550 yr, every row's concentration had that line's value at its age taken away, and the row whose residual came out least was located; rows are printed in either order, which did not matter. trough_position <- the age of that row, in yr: 548.0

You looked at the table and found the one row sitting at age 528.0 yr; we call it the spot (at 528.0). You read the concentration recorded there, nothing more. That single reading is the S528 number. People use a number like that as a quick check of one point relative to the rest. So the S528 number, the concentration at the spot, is 6.172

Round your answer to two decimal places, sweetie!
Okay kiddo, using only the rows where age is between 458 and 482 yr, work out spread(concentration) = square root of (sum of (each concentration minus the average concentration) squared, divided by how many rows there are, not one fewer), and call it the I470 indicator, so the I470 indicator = 0.83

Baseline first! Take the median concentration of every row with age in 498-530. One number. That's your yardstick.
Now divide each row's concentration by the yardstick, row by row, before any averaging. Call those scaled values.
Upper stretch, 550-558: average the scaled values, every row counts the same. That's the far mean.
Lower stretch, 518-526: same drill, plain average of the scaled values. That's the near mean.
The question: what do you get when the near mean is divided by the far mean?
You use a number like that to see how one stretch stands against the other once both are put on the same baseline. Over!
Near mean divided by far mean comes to 1.1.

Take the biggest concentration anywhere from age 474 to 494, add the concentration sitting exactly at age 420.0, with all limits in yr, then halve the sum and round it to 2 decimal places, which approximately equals 4.81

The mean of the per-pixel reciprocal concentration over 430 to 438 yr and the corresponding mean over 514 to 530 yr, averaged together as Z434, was 0.1805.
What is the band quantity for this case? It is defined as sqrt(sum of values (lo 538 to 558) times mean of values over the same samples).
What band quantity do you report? 12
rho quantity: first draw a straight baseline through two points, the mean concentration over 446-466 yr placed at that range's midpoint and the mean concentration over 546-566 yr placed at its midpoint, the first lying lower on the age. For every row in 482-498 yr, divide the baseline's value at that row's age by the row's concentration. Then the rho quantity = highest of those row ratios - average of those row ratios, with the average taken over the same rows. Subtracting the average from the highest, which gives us 0.345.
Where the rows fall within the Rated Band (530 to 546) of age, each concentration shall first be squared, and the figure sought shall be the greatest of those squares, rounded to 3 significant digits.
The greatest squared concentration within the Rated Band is 37.2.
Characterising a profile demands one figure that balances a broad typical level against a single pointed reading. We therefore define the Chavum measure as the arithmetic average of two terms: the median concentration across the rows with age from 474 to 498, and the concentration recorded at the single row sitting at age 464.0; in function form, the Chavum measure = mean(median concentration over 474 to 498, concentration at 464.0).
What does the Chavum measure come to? 4.41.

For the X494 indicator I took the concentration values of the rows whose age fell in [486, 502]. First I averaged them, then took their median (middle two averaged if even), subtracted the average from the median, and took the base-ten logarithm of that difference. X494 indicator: -0.74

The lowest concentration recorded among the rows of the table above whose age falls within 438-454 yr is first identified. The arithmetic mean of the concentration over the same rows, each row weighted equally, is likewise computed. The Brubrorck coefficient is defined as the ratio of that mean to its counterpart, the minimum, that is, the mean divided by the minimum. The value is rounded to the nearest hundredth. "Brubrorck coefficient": 1.03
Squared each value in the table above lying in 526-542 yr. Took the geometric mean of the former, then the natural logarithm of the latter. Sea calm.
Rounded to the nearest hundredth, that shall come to 3.57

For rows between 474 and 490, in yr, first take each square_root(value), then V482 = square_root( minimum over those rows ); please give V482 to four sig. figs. 1.322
